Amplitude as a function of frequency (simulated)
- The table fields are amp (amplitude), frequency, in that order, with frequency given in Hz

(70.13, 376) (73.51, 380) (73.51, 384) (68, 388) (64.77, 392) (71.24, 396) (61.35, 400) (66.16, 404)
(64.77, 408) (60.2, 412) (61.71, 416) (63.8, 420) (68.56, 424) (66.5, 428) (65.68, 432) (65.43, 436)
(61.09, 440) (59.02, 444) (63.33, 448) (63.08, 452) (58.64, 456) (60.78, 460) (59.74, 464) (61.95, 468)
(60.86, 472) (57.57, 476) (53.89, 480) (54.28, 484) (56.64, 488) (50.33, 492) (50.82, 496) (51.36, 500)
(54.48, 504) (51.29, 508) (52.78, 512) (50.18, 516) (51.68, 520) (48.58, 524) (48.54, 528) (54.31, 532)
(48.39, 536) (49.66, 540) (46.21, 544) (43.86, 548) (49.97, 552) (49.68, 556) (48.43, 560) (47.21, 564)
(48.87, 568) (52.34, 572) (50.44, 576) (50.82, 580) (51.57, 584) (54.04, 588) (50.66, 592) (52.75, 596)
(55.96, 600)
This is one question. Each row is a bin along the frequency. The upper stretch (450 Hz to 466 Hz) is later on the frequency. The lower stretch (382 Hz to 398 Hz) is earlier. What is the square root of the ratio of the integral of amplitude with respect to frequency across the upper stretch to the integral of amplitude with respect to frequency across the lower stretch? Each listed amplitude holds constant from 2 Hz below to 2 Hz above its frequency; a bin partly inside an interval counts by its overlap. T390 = 0.934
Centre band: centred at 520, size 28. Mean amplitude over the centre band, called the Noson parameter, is 51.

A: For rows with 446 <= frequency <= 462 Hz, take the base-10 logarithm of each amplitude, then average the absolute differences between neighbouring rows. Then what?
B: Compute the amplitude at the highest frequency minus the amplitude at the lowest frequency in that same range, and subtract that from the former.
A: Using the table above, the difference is 3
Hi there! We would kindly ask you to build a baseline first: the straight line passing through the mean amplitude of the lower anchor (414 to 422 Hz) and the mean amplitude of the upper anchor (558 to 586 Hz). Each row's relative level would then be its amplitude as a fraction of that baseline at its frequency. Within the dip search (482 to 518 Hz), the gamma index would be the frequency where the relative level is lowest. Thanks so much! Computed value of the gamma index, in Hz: 492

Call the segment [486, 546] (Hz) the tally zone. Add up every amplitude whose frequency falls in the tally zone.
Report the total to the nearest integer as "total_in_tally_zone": 765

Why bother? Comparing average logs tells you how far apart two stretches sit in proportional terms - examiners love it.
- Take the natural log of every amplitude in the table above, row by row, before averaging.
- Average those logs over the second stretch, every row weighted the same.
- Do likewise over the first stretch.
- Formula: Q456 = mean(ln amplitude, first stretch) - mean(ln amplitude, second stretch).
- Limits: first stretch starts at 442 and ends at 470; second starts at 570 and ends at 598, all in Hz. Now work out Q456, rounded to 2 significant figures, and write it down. 0.16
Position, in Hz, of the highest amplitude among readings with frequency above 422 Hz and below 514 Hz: 424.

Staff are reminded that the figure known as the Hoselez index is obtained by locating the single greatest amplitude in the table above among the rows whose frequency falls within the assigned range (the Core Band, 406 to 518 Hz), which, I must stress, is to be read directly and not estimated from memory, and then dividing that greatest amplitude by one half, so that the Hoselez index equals 137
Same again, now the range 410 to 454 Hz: 137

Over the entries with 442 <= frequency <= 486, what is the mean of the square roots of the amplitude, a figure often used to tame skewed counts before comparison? 7.7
